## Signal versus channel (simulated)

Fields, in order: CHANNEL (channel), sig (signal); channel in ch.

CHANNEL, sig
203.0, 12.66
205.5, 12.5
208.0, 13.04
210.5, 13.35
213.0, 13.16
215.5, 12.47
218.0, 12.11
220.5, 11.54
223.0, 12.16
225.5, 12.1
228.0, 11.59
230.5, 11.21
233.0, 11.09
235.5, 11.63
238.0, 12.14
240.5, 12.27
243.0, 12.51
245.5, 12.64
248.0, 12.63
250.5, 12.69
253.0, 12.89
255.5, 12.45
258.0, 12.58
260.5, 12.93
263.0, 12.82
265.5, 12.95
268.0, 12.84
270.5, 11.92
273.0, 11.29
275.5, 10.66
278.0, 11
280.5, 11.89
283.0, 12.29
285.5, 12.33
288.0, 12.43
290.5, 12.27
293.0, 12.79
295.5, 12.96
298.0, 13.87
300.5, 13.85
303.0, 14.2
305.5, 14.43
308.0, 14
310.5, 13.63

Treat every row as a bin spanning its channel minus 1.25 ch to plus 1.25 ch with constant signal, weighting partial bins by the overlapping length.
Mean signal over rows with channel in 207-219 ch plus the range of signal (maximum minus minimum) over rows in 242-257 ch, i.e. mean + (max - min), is 13.3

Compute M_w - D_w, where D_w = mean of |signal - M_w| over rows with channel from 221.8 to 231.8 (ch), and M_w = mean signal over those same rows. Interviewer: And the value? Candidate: 11.4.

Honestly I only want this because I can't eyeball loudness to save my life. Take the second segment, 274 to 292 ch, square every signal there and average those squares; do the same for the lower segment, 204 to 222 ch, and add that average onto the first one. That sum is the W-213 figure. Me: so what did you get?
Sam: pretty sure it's 300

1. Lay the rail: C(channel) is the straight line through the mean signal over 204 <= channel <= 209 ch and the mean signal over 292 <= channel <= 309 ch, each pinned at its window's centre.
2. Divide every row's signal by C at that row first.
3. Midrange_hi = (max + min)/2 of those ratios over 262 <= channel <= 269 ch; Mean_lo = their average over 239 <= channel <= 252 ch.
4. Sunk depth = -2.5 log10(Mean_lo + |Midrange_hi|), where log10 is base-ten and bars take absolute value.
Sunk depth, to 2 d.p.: -0.71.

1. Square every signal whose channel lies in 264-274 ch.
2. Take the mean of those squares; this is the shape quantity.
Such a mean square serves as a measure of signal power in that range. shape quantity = 151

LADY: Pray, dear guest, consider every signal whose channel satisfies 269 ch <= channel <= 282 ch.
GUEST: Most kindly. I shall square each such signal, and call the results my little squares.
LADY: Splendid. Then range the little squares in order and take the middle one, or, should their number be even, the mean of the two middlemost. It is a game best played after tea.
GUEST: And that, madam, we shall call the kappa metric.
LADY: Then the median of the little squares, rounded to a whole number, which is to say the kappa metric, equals 127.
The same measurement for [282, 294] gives 152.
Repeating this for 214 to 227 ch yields 147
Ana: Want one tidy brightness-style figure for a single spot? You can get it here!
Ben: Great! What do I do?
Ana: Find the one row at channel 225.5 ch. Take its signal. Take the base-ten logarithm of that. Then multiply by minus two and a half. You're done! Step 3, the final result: -2.71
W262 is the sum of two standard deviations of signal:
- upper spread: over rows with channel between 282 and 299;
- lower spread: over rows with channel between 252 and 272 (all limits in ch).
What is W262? 0.9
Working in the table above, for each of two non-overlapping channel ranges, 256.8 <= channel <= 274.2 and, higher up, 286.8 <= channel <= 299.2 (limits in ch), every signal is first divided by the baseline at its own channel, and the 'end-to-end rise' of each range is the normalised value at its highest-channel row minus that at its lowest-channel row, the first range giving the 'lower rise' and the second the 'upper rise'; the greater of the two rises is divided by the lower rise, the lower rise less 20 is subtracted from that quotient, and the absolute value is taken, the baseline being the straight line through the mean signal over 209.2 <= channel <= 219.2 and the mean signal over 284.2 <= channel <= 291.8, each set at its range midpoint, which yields 19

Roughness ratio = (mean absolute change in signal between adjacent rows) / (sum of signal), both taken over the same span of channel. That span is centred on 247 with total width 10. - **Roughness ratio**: 0.001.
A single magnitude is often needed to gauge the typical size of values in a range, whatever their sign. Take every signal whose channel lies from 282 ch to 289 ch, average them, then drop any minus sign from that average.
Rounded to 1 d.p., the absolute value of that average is 12.3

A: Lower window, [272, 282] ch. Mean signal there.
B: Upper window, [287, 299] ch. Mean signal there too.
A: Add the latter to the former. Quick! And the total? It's 24.1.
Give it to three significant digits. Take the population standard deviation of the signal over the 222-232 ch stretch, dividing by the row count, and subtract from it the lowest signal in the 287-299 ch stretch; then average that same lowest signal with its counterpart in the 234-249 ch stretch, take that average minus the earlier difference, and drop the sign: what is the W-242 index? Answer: 23.8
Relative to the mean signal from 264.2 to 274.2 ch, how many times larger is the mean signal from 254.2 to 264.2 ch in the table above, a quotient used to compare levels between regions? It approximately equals 1.04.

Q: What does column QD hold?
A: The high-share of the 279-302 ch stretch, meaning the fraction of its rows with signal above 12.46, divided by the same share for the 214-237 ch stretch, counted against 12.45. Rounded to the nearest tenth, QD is 4.0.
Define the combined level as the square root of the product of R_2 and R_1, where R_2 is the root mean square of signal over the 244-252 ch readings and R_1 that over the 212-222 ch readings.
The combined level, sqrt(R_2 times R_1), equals 12.5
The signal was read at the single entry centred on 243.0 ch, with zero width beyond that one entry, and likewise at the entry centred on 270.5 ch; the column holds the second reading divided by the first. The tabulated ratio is 0.95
